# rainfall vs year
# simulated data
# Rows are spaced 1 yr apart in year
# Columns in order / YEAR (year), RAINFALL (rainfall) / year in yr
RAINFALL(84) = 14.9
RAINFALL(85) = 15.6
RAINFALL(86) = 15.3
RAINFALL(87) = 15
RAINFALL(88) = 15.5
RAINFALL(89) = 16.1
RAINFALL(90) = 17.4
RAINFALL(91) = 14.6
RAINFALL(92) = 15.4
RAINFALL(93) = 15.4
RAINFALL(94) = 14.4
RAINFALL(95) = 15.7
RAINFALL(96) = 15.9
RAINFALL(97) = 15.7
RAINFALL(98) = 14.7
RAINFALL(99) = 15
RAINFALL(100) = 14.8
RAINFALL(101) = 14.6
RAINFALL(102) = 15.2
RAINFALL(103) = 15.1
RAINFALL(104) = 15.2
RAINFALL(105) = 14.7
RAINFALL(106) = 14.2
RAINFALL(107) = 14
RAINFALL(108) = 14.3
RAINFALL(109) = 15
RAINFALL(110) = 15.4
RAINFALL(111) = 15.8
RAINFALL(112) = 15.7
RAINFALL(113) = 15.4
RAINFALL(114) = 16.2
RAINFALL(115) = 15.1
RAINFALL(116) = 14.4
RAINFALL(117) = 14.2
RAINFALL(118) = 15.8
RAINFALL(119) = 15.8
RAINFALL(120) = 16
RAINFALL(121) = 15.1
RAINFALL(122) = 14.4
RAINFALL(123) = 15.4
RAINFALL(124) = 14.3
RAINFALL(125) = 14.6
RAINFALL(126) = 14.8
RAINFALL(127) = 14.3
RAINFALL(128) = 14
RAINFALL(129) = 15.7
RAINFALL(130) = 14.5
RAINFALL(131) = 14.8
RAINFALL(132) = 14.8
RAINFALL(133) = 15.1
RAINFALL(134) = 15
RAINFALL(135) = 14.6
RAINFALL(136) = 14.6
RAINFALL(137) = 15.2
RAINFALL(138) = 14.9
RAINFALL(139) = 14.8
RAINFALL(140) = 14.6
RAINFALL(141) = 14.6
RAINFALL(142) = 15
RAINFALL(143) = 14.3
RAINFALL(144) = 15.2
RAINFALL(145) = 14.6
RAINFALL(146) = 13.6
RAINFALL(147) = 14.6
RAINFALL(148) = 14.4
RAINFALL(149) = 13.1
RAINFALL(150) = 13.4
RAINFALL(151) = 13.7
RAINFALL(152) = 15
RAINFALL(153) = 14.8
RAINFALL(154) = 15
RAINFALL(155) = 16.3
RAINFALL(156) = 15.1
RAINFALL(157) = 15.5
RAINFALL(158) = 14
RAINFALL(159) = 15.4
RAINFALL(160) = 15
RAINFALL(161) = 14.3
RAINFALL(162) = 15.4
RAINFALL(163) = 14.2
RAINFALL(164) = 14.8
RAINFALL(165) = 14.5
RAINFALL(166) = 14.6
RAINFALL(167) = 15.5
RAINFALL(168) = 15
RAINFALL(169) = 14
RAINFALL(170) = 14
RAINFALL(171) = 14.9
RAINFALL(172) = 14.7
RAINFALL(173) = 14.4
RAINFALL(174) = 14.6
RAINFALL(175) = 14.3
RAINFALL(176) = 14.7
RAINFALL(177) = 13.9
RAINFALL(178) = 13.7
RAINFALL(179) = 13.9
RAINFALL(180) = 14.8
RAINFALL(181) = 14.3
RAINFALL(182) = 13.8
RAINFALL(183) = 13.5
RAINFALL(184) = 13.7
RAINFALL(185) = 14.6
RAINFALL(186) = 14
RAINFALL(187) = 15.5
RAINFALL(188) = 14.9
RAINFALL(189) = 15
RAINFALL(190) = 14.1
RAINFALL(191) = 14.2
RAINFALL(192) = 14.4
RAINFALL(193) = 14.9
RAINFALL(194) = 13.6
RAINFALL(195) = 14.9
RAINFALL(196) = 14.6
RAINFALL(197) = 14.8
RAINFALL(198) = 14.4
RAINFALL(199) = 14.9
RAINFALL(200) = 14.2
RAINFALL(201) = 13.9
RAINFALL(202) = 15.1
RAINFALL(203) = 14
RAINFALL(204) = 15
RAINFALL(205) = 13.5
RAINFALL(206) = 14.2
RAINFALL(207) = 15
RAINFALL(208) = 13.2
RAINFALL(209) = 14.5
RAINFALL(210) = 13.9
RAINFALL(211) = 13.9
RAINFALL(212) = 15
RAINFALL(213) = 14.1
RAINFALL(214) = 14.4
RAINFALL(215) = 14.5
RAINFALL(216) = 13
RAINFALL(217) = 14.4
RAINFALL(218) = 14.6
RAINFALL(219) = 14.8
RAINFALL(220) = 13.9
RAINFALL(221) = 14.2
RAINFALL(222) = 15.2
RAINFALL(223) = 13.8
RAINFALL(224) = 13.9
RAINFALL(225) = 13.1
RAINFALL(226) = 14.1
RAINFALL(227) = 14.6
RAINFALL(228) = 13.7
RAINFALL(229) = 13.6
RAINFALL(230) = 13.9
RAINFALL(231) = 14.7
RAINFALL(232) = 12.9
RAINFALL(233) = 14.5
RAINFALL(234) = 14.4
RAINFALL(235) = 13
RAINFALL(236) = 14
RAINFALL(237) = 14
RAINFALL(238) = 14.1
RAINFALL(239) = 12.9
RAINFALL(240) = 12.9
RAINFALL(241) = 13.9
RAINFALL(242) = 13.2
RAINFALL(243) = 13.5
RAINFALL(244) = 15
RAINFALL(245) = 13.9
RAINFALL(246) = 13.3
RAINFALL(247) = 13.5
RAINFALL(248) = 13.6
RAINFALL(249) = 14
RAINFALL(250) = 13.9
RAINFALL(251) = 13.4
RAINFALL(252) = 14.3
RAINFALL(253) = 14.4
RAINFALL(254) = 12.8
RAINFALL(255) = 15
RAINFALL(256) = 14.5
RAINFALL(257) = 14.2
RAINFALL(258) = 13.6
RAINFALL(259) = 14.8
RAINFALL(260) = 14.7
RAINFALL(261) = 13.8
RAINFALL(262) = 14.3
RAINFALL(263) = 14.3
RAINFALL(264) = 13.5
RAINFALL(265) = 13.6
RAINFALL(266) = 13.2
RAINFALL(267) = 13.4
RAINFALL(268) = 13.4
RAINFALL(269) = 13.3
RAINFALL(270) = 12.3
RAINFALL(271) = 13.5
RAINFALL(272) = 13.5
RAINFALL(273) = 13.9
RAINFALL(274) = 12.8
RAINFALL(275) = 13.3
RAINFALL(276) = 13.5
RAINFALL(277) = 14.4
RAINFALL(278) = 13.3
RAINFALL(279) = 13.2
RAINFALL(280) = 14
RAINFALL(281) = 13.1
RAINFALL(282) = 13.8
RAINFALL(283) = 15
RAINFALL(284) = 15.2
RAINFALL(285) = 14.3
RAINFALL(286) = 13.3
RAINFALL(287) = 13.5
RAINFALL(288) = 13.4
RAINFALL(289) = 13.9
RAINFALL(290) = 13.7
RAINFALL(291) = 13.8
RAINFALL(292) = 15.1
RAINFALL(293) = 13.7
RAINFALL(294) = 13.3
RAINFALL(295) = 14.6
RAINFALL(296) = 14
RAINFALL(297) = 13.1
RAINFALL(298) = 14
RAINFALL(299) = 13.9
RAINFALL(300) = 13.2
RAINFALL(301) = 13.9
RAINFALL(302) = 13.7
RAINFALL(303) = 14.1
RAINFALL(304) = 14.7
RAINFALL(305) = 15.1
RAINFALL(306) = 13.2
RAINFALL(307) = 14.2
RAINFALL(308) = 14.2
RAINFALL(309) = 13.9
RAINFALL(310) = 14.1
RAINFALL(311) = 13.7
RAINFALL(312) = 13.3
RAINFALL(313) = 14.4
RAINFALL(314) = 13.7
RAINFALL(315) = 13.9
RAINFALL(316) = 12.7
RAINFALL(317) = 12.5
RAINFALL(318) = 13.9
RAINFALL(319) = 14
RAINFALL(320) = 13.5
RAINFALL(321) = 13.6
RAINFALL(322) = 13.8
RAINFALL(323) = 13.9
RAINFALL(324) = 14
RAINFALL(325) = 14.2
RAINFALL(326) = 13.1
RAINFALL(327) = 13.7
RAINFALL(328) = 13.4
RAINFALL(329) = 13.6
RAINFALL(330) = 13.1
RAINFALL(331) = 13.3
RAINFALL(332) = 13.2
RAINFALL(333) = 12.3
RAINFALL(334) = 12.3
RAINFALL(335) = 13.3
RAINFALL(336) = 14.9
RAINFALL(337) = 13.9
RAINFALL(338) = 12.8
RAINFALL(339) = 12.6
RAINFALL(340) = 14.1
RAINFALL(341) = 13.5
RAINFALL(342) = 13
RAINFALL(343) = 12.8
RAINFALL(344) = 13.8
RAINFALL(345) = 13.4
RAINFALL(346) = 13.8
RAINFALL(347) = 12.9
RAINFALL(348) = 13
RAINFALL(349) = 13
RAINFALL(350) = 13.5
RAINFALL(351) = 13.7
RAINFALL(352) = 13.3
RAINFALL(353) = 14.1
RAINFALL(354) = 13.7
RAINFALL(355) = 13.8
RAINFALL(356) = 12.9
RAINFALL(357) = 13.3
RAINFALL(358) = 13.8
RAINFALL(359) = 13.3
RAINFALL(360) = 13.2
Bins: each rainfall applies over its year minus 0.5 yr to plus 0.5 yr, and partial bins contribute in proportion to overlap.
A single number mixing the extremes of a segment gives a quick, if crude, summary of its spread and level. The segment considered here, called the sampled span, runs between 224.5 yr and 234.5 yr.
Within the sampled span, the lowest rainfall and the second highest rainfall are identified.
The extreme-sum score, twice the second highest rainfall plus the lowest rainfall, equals 42.1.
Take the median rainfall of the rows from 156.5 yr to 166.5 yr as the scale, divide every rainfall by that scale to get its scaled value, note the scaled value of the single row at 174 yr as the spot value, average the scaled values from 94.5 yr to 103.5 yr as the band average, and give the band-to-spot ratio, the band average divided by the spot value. 1.04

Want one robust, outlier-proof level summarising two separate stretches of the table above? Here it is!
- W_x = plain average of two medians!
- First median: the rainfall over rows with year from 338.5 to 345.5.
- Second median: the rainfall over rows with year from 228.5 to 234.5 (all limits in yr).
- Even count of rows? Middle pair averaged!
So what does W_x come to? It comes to 13.8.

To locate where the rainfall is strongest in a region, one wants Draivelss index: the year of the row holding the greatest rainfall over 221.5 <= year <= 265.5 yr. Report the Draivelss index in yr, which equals 222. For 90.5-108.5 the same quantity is 96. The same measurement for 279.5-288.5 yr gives 284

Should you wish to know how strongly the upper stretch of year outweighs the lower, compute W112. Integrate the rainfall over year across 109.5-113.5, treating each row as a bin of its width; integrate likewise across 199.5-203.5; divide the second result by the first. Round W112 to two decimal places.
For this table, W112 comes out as 0.92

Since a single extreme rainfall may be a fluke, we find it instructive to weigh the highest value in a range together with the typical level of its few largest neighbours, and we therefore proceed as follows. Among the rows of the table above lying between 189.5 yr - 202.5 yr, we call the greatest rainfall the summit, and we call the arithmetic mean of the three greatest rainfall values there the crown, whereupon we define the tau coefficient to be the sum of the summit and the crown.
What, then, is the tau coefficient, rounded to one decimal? 30.1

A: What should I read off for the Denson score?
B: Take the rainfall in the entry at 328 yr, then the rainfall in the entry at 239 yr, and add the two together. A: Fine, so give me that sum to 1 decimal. 26.3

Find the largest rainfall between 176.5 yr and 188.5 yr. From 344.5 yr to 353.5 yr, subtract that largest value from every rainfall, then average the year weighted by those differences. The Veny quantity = 348.8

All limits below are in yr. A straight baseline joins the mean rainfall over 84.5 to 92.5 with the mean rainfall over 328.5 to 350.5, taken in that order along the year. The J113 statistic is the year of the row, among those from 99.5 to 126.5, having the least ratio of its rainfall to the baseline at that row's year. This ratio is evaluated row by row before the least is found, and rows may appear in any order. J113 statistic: 107 yr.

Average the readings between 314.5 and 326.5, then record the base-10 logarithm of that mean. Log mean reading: 1.13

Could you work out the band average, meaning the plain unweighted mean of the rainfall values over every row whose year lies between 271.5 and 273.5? 13.7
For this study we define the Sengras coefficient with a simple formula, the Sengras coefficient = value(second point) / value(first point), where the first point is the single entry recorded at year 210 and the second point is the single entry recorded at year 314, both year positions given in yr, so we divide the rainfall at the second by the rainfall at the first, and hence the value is 0.99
